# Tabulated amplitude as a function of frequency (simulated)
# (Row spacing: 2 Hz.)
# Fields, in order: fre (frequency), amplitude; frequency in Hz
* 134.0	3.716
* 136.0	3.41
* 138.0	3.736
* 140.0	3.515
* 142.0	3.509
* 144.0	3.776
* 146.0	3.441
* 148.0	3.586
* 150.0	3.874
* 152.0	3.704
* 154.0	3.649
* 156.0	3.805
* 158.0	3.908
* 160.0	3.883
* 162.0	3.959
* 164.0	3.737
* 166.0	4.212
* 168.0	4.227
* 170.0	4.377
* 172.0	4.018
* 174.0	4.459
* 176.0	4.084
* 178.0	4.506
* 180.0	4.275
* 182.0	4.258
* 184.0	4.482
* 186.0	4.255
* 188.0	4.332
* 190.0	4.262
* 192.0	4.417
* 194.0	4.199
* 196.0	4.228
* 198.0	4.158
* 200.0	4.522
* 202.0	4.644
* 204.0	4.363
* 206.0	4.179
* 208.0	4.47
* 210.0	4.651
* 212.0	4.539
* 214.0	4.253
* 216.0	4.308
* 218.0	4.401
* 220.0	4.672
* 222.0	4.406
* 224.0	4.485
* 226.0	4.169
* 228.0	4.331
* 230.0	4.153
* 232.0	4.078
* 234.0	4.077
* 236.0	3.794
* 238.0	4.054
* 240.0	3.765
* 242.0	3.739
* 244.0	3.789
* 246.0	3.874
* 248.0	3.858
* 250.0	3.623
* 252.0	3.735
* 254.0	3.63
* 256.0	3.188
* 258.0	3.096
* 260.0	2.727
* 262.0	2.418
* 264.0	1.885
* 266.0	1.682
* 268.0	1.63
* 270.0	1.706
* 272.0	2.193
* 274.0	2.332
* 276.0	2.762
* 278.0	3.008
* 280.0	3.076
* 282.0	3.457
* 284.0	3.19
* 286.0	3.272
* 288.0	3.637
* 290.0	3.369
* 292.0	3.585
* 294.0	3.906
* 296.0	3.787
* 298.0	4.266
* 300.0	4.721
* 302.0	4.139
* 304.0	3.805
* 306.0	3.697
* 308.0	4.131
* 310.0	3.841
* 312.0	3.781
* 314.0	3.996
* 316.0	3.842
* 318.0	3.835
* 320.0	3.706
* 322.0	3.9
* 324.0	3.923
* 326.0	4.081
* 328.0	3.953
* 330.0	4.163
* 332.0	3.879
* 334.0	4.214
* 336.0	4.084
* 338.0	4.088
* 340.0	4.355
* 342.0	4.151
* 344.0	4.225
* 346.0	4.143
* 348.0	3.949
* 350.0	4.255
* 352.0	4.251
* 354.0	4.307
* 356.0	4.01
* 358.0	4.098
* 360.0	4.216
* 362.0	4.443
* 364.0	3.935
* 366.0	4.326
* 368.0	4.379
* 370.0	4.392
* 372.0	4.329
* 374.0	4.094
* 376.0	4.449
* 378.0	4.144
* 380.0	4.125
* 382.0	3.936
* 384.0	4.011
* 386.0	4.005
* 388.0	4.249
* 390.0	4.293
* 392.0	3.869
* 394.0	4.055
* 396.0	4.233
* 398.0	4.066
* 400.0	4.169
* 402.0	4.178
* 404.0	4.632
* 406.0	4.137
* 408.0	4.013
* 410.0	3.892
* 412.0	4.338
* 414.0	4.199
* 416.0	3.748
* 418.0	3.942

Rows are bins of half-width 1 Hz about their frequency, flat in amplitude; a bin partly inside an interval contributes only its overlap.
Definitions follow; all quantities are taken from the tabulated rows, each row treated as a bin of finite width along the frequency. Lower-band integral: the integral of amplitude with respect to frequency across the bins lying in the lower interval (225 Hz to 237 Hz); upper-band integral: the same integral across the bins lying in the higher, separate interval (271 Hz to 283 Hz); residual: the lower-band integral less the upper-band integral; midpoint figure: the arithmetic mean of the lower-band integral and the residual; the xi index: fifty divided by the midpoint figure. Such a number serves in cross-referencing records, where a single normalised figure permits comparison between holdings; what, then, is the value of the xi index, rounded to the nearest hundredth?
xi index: 1.54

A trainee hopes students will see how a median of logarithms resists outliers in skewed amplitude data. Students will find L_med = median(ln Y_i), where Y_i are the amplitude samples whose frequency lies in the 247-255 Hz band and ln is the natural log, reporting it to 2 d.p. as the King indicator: 1.30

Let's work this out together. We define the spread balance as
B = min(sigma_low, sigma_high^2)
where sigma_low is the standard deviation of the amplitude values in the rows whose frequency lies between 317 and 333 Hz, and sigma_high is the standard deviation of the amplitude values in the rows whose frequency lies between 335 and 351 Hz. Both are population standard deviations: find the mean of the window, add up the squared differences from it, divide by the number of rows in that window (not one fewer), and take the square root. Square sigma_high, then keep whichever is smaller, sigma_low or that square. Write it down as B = 0.013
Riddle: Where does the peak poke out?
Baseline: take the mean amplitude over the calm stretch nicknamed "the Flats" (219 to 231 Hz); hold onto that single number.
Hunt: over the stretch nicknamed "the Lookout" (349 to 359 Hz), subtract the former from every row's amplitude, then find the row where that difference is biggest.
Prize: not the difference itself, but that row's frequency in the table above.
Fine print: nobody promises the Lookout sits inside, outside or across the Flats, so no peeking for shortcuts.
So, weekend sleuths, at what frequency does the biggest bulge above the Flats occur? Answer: 354.0 Hz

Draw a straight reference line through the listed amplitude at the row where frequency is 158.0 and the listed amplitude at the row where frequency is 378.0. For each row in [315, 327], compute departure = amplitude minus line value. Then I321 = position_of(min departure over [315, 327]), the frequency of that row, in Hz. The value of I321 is 320.0 Hz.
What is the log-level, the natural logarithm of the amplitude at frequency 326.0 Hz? 1.41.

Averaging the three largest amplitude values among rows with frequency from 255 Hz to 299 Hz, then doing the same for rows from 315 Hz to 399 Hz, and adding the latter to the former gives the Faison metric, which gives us 8.41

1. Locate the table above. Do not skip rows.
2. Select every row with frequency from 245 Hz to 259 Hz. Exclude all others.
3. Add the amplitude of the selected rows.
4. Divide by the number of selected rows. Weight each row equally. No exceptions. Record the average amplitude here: 3.6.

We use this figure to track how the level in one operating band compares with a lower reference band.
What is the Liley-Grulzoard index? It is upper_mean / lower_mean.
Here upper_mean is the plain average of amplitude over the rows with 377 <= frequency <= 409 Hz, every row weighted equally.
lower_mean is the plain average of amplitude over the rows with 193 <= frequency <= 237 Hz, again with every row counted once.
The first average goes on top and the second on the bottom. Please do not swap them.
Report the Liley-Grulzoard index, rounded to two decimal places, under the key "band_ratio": 0.96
